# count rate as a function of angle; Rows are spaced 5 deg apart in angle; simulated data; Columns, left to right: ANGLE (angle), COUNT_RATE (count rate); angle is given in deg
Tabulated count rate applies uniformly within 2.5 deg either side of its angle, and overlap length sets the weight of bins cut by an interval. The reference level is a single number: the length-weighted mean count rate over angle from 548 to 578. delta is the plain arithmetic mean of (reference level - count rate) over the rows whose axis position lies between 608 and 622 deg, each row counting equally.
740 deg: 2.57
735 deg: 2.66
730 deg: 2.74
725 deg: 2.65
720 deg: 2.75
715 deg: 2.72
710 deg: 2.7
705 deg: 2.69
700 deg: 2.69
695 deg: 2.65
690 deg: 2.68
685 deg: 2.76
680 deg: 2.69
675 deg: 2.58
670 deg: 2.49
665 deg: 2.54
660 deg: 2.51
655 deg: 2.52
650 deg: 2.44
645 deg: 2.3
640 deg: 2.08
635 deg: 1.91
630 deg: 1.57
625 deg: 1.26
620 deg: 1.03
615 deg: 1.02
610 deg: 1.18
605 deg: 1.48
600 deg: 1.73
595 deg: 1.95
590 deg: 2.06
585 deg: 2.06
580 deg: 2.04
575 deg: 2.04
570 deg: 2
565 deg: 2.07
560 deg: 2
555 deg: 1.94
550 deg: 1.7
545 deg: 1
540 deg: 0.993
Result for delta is 0.9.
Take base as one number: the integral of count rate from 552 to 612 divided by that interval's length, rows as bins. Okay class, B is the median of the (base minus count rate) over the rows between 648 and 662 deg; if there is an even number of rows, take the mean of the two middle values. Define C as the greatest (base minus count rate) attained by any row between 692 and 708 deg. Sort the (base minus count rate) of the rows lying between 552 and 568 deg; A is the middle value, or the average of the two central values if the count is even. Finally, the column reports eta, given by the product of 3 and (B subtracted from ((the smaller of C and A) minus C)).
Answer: 1.9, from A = -0.1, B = -0.6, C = -0.8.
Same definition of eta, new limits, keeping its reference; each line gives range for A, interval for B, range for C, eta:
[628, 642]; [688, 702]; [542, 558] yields -0.3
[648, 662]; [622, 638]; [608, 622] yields -5.4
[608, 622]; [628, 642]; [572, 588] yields 0.1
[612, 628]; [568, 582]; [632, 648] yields 0.5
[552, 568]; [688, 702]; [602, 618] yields -0.6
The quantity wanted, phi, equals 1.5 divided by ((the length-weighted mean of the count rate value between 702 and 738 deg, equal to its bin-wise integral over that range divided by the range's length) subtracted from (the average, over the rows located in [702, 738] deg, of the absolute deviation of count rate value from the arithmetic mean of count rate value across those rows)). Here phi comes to -0.56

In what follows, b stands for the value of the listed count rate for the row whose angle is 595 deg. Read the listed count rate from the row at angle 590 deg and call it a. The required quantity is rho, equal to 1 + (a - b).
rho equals 1.1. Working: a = 2.06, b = 1.95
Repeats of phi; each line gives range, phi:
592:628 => -1.37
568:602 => -0.79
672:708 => -0.57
